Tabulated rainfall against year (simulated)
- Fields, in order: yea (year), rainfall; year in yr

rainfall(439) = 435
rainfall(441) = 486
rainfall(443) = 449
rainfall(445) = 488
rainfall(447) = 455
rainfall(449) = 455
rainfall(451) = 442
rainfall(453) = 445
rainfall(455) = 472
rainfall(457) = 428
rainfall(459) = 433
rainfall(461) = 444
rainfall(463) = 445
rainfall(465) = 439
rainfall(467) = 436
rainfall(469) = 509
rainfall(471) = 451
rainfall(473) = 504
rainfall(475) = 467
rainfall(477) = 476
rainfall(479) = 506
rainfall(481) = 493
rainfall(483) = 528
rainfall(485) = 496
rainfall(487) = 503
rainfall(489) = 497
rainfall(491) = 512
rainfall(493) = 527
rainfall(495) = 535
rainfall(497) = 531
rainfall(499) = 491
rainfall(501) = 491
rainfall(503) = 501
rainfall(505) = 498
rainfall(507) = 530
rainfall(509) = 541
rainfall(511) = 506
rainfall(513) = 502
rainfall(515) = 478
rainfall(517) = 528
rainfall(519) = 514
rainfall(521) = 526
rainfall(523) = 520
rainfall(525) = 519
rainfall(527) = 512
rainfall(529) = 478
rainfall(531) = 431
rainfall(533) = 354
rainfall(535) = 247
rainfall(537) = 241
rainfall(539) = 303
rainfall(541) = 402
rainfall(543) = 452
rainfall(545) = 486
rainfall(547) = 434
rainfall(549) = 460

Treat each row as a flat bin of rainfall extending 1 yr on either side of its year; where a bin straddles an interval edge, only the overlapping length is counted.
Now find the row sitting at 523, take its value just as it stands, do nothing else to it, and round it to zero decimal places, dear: 520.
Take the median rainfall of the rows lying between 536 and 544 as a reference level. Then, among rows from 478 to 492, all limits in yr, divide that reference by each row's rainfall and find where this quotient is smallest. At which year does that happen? 483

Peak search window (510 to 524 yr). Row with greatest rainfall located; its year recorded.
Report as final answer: 517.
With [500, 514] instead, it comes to 509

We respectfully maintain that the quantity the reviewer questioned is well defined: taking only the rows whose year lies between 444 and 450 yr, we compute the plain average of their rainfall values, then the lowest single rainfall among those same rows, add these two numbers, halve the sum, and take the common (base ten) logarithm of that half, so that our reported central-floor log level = 2.66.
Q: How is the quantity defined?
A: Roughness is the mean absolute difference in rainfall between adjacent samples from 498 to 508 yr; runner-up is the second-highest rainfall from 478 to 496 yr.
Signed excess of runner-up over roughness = 517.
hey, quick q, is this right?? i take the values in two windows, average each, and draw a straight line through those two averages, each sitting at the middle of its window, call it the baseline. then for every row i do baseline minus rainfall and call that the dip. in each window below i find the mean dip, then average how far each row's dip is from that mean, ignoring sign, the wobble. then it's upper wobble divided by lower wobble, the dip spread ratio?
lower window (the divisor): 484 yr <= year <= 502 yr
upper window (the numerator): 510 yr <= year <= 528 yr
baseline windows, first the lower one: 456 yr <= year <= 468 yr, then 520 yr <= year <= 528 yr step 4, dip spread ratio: 0.6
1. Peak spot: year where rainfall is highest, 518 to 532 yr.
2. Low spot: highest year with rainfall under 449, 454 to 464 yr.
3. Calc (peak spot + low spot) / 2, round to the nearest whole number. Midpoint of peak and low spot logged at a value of 492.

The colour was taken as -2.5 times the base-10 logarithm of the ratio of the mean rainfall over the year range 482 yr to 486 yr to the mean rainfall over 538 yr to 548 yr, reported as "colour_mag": -0.23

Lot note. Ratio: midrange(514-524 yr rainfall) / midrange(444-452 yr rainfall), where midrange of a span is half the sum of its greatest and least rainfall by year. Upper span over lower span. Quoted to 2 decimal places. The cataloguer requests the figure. 1.08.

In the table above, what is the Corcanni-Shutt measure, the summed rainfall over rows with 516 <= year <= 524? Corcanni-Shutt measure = 2088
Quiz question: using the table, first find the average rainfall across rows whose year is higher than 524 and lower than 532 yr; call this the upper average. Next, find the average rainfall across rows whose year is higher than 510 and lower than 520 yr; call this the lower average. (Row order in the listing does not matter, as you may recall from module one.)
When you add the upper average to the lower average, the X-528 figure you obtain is 991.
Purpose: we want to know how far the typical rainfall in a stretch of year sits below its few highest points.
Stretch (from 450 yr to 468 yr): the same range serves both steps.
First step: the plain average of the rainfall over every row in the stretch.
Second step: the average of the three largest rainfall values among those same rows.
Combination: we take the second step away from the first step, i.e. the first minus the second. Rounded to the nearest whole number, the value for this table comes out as -11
